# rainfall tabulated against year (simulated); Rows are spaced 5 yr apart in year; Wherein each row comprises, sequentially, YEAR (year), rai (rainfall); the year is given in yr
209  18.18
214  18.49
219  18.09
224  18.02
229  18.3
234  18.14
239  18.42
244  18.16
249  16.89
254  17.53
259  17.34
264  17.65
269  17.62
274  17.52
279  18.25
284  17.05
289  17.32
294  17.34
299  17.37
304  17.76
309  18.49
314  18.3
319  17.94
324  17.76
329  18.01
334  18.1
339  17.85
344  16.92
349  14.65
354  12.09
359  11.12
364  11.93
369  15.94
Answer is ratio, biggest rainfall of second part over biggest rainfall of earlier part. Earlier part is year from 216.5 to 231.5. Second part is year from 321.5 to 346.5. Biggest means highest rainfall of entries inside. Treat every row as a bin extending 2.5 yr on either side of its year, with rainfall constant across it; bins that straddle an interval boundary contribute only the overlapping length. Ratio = 0.99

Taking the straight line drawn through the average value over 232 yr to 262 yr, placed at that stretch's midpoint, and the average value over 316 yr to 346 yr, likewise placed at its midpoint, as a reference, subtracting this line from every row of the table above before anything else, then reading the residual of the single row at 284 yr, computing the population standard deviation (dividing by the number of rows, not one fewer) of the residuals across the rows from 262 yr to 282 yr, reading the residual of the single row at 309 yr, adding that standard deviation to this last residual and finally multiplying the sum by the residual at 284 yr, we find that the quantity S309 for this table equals -0.7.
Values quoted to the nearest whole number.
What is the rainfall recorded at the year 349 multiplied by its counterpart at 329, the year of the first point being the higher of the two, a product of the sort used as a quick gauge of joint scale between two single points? 264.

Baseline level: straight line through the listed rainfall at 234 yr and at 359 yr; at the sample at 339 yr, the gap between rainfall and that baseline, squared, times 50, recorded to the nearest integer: 1572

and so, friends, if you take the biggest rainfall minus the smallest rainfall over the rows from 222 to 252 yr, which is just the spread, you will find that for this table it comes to 1.53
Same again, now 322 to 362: 6.98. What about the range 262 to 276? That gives 0.13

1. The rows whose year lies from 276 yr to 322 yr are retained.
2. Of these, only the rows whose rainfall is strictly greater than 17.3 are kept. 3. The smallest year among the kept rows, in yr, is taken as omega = 279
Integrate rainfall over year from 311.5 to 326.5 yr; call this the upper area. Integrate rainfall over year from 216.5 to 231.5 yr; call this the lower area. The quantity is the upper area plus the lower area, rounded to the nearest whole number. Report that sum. 542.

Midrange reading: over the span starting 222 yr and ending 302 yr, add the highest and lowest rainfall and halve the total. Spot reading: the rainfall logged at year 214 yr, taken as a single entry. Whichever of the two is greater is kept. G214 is 18.49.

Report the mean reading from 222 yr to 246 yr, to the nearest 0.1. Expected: 18.2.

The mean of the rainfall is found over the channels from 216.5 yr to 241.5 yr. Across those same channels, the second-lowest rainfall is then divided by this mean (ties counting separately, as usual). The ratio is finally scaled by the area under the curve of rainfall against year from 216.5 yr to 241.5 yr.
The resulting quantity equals 452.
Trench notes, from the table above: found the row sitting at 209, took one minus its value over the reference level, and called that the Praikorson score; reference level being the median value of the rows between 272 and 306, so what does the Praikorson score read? -0.047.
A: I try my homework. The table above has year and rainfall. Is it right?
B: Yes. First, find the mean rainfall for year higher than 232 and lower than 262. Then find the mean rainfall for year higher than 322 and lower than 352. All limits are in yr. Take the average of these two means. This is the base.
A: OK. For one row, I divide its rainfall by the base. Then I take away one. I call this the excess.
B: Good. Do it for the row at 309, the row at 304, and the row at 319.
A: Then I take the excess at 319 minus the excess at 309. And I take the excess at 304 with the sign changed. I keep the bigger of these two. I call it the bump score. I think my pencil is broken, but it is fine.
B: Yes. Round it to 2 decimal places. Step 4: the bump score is -0.02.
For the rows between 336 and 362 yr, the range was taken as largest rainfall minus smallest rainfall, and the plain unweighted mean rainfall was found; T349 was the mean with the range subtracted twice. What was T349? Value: 1.1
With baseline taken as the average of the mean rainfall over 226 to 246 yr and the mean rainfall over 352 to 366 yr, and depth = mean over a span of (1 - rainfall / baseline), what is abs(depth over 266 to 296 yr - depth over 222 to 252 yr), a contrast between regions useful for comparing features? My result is 0.031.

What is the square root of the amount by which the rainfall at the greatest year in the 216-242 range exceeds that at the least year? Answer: 0.57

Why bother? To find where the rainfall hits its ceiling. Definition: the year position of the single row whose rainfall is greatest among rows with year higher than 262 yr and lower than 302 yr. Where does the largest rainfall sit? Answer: 279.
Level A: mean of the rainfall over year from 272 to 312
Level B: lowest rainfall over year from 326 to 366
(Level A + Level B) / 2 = 14.4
